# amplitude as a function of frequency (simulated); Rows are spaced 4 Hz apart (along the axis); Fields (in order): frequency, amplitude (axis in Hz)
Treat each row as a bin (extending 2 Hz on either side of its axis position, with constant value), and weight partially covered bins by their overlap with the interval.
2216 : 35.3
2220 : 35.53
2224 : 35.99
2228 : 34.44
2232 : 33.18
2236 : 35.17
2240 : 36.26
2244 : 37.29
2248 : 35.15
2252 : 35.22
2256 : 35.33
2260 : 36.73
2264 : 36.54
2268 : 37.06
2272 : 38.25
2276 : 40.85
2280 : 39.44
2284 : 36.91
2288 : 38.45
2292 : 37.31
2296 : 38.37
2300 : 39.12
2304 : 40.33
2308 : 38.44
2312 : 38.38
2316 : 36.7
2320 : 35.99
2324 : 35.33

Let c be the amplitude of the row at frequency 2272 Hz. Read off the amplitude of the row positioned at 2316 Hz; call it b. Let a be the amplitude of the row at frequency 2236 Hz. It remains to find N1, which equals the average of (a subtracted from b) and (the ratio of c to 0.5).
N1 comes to 39.0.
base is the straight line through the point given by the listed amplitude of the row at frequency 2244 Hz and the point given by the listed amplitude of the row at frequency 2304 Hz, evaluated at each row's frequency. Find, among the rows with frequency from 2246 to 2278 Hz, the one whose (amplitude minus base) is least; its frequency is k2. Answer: 2256 Hz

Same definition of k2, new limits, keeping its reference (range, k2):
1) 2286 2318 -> 2316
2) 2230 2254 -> 2232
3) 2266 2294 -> 2292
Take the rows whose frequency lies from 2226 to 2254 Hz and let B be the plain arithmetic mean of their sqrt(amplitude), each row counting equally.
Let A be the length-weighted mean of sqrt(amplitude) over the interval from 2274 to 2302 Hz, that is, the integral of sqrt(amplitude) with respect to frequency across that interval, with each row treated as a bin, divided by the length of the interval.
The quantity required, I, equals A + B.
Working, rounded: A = 6.21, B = 5.94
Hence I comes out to 12.2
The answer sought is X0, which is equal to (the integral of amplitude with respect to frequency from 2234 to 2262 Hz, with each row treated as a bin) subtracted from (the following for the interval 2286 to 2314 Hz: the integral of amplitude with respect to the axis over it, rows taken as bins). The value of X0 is 77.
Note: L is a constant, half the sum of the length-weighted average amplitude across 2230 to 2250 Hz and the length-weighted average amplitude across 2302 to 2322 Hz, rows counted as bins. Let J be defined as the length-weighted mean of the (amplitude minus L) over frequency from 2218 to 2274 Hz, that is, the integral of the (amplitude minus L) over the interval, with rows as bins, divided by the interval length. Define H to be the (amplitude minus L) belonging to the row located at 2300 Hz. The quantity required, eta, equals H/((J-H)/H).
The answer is -1.8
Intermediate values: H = 2.4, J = -0.8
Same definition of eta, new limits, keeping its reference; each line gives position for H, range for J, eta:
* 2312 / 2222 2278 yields -1.3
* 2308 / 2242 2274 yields -1.5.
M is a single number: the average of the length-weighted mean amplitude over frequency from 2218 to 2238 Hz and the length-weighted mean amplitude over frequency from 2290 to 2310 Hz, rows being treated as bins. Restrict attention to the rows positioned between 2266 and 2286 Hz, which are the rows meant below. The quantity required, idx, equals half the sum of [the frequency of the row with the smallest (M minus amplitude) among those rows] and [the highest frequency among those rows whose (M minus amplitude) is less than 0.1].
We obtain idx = 2280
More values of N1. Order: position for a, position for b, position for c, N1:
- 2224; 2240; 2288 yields 38.6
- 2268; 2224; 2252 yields 34.7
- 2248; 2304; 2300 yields 41.7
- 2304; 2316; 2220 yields 33.7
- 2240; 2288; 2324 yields 36.4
